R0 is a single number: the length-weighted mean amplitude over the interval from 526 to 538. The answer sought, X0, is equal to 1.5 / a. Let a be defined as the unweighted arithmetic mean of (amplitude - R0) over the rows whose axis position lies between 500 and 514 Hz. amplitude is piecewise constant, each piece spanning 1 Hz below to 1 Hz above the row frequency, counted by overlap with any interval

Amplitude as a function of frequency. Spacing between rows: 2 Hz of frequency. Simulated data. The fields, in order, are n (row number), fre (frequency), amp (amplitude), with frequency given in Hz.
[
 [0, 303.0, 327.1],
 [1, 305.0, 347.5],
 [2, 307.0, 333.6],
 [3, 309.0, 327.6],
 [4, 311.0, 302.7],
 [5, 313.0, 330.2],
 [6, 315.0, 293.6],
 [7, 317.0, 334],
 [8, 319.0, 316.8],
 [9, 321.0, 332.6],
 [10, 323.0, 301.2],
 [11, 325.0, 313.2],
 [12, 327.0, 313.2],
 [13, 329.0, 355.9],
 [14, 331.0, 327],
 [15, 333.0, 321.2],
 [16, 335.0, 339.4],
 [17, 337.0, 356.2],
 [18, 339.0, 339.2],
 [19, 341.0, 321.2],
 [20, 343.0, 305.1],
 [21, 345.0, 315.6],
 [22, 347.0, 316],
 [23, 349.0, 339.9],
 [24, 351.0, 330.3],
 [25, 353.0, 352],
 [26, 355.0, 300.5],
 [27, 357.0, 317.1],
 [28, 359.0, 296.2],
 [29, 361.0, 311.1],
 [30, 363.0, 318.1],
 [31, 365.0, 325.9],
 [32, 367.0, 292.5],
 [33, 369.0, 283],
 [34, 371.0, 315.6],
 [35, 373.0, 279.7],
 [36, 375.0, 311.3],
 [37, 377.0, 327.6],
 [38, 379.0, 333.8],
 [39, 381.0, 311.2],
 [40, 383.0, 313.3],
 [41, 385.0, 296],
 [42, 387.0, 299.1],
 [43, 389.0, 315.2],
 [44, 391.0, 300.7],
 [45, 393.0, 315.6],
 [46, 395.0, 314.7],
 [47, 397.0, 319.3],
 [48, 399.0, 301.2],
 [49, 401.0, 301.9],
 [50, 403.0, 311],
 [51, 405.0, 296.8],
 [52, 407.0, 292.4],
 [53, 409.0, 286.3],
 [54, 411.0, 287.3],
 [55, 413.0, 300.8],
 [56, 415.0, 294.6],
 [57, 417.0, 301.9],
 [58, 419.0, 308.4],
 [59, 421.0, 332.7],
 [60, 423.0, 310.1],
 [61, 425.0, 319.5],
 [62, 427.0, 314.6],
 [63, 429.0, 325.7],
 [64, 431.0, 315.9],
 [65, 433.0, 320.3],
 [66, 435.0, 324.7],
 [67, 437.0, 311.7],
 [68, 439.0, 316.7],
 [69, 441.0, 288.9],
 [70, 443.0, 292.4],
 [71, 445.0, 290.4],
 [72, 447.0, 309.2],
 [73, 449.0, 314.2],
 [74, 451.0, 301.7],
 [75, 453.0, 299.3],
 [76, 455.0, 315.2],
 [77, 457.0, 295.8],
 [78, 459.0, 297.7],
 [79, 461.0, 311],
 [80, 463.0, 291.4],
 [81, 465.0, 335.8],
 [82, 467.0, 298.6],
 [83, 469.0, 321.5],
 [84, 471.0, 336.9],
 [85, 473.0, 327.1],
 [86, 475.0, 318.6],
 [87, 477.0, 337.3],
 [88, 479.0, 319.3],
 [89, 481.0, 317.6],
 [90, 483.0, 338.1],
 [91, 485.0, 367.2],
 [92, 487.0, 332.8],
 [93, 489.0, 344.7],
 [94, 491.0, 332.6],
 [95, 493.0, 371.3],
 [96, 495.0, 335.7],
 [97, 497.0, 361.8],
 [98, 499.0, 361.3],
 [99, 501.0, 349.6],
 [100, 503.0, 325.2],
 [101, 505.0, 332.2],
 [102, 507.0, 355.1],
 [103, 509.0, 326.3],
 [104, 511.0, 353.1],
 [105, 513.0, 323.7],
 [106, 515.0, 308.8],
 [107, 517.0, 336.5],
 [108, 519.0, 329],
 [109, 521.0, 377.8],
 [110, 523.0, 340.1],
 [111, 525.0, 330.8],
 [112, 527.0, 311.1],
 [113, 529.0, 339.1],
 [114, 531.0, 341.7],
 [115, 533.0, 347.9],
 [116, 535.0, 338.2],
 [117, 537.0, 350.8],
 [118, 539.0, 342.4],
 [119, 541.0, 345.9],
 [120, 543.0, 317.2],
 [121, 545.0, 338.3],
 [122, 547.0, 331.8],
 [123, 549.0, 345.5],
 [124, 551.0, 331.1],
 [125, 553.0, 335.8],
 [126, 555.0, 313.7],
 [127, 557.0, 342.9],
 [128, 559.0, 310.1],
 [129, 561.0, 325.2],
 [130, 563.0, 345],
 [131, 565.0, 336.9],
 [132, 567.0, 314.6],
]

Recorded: -6.1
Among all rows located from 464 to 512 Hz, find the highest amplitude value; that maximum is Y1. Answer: 371.3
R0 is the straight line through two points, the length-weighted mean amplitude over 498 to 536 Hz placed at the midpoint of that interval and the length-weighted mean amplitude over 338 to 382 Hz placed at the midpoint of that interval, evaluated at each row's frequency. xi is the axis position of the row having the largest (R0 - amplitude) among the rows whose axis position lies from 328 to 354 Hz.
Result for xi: 343.0 Hz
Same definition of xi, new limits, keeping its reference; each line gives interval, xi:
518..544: 527.0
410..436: 411.0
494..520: 515.0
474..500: 481.0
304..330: 315.0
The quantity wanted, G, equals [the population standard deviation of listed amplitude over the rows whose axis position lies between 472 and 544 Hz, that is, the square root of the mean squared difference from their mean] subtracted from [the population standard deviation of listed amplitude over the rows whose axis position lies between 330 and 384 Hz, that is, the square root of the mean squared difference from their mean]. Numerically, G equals 2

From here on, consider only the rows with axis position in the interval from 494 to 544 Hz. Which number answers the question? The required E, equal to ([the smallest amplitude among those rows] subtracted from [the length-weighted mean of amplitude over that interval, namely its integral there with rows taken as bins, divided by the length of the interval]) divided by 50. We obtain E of 0.61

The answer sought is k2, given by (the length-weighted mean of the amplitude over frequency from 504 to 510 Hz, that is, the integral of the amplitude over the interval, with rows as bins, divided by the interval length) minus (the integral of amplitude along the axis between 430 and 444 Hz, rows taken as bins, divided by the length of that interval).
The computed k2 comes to 28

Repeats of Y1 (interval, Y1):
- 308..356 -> 356.2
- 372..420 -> 333.8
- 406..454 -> 332.7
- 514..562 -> 377.8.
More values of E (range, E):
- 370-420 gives 0.51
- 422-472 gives 0.43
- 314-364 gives 0.58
